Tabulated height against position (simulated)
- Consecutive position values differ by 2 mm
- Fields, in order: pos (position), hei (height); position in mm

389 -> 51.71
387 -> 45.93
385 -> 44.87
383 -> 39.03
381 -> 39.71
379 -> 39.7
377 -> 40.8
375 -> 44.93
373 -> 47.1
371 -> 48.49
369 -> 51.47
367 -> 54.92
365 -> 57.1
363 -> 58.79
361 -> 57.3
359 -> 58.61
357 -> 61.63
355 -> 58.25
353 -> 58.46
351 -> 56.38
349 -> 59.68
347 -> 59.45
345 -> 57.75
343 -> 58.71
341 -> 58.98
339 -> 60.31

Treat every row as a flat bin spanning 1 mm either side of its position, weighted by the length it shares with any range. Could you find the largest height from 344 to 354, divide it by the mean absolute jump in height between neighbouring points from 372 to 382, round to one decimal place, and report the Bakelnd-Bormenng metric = 32.2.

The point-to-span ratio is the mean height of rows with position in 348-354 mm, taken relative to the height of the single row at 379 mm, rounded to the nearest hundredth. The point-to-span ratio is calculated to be 1.47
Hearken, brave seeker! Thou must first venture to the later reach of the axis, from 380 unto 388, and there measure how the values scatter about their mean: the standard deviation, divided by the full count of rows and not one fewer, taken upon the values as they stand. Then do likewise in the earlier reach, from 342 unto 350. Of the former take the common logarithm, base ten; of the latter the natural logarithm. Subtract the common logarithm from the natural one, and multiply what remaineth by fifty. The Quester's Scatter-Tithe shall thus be -38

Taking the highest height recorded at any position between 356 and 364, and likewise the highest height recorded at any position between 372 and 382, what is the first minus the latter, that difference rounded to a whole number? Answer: 15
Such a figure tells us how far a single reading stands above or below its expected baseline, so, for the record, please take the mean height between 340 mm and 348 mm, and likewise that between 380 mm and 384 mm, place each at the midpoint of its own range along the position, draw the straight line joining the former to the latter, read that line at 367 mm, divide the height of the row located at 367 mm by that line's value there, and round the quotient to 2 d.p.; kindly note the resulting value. 1.17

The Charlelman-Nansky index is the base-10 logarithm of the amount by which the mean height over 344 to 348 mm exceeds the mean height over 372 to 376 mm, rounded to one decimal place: 1.1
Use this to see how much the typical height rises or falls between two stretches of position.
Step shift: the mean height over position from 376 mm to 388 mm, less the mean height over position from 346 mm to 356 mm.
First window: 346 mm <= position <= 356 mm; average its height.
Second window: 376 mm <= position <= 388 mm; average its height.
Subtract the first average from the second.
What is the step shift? -17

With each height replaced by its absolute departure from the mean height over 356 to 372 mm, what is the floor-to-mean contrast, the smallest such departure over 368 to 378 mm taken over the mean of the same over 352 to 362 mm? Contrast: 1.6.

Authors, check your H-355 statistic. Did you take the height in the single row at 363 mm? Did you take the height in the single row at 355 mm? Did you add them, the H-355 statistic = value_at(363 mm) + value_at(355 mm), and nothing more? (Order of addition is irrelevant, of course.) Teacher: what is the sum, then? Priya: 117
